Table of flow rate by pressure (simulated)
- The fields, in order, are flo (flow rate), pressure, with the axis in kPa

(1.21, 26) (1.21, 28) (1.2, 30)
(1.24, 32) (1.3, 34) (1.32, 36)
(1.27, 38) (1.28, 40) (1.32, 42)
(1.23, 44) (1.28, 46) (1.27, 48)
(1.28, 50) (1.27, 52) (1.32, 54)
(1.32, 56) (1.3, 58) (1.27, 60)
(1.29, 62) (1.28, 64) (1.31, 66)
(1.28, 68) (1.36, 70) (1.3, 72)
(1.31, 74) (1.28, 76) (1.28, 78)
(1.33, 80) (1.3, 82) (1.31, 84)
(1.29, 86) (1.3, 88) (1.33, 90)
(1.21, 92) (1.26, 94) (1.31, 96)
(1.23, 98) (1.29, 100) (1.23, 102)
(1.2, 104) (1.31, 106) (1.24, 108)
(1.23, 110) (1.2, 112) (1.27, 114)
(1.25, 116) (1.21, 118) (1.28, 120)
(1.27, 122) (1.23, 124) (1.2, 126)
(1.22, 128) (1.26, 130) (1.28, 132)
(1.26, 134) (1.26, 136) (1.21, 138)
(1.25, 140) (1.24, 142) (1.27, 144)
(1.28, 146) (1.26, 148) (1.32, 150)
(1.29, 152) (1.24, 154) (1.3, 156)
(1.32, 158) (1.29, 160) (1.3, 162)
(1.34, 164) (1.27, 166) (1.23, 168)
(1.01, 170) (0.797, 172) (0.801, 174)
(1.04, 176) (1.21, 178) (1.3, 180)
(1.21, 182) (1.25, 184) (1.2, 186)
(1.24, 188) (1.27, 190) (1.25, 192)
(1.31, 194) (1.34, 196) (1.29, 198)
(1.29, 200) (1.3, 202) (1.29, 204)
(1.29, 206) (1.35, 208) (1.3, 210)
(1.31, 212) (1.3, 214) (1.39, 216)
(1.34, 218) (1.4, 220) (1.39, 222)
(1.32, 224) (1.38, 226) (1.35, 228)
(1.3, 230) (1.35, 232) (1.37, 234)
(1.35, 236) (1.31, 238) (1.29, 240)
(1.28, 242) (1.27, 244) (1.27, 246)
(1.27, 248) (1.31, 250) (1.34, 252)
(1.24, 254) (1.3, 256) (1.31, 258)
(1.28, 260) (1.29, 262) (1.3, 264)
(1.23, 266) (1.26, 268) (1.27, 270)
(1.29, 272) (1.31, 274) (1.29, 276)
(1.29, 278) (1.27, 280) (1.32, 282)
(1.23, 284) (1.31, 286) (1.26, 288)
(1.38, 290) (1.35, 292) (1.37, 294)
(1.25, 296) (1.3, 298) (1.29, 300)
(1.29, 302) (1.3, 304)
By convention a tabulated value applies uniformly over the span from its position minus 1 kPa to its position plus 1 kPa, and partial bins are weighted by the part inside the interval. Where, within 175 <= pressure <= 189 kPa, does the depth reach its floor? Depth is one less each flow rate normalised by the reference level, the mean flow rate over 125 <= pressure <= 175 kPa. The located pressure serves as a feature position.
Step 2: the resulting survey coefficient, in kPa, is 180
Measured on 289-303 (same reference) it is 290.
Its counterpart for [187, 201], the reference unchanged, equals 196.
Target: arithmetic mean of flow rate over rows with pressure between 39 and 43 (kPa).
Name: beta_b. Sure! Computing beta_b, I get 1.30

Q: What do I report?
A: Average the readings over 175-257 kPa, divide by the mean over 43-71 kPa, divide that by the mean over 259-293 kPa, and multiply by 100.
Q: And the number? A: 77.9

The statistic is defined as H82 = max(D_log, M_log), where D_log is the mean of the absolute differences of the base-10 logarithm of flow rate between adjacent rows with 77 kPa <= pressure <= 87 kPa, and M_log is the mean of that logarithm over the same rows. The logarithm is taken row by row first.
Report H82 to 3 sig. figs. 0.115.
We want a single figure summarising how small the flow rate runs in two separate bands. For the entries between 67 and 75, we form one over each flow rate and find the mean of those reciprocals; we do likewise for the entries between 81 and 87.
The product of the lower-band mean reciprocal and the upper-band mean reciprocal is 0.586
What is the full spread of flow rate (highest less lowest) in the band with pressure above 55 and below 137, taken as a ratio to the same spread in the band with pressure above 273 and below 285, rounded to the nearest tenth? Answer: 1.8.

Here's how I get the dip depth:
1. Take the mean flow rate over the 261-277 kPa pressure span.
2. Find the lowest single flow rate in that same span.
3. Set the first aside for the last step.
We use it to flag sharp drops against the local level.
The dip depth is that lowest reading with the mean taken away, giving -0.050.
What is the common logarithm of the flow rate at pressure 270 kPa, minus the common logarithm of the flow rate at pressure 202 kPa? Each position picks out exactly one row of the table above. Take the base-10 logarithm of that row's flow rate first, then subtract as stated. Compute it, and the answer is -0.010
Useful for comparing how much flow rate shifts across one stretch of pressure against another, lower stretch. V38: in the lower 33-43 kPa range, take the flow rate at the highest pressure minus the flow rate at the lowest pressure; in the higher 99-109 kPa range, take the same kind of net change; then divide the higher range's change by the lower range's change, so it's -2.5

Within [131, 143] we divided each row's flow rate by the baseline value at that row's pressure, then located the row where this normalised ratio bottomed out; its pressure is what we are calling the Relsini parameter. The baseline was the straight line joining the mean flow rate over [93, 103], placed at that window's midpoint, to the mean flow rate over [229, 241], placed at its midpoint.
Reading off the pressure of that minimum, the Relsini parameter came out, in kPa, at 138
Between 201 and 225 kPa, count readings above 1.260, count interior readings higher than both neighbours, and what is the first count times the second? 48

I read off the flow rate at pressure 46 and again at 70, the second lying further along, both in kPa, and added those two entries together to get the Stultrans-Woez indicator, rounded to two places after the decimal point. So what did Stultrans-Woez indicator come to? 2.64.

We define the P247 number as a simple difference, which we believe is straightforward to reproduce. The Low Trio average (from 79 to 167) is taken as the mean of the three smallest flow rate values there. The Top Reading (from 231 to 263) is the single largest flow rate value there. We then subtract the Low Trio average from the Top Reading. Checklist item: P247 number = 0.17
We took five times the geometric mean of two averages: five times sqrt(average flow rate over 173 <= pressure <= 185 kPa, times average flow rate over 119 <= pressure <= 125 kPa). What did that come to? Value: 5.98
